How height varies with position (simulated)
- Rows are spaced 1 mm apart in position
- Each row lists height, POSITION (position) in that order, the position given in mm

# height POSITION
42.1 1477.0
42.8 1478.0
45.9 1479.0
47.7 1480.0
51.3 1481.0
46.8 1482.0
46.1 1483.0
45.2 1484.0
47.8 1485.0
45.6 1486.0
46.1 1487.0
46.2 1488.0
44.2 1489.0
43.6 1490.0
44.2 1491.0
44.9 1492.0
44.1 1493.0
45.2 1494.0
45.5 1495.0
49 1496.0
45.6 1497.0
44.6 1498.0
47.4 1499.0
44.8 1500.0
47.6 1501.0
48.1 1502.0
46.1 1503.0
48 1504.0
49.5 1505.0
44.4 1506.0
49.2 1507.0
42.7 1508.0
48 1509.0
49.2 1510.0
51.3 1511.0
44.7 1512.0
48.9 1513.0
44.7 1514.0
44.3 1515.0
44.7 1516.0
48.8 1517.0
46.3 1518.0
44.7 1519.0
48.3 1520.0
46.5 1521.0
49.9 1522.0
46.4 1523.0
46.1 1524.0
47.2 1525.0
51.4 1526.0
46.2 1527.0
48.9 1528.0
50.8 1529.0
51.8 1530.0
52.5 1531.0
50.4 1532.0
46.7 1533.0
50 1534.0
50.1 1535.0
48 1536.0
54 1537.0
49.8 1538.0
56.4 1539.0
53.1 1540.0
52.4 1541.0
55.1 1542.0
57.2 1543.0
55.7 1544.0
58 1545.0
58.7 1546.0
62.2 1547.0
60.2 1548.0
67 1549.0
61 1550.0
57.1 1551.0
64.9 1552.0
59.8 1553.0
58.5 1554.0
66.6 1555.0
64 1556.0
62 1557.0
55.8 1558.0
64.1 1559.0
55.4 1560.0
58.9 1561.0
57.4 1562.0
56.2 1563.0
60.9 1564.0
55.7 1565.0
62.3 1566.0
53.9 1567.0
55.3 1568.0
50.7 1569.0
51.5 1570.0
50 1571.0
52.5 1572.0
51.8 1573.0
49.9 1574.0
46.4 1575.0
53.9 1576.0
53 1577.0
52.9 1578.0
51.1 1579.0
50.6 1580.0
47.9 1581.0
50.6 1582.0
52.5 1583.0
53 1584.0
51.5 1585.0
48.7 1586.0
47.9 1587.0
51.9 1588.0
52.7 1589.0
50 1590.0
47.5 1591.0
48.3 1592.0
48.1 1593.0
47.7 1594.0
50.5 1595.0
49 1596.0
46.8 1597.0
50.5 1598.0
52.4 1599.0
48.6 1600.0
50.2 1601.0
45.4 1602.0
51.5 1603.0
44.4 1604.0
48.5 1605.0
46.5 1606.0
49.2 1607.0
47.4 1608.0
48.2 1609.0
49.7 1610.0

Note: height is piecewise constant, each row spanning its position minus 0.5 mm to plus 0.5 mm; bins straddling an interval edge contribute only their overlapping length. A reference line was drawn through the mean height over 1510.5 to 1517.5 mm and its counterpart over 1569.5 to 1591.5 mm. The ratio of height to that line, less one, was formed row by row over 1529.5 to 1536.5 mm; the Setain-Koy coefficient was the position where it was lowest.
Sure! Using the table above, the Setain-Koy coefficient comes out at 1533.0 mm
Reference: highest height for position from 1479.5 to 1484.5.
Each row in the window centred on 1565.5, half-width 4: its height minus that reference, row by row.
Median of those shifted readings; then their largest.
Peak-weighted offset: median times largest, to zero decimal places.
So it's 51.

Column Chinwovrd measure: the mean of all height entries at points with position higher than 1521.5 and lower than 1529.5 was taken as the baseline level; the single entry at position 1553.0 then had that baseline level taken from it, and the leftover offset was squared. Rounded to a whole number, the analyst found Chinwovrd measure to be 131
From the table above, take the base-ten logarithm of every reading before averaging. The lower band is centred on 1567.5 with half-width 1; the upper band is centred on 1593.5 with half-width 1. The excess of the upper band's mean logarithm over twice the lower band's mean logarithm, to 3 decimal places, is -1.794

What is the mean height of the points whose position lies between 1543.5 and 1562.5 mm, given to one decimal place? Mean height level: 60.4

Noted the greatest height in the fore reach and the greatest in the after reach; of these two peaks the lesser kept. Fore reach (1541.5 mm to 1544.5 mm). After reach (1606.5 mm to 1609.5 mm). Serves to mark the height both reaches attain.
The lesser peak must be 49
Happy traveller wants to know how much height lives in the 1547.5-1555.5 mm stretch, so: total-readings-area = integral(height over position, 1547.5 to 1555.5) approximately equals 495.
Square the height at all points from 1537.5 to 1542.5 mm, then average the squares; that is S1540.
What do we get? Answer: 2852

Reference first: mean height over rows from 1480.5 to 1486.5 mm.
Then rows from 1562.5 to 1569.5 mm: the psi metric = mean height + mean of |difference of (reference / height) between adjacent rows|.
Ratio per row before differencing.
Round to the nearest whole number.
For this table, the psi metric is 57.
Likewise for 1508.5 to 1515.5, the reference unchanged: 47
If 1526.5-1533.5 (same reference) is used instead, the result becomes 50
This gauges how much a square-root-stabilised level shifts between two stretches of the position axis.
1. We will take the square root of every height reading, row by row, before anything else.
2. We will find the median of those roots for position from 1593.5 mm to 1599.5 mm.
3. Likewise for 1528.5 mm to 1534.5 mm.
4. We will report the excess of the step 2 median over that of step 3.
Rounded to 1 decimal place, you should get -0.1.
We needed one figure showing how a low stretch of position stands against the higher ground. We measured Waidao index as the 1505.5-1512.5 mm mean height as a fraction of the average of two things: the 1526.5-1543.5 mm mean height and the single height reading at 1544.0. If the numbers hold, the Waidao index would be 0.879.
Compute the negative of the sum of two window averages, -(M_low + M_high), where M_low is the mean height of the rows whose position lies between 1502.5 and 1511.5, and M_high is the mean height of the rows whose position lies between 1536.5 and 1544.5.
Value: -102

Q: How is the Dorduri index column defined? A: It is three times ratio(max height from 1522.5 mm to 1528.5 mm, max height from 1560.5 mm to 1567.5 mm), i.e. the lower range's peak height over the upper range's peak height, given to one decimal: 2.5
